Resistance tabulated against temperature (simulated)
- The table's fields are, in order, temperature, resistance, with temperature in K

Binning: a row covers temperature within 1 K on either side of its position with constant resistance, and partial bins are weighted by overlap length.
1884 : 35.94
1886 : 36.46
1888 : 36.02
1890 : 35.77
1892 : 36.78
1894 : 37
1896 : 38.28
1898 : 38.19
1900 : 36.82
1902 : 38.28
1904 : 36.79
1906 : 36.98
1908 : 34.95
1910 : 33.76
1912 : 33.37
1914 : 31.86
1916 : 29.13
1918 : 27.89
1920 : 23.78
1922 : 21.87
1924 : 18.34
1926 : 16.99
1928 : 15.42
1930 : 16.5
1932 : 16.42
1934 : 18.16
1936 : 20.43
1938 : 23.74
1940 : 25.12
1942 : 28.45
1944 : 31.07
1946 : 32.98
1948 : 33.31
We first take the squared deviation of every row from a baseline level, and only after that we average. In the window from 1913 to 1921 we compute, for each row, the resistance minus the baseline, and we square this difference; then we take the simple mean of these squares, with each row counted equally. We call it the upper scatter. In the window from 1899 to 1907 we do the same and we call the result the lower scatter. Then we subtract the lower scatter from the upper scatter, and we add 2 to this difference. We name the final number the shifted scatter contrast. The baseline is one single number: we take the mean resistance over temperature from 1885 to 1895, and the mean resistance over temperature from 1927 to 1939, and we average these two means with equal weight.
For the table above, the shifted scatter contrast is -85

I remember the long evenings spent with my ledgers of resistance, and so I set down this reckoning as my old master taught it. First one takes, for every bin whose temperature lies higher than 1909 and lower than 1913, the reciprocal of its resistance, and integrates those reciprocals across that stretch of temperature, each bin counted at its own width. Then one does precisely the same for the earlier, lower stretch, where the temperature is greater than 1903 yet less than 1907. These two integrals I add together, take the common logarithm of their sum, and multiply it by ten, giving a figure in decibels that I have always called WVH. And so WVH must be -6.4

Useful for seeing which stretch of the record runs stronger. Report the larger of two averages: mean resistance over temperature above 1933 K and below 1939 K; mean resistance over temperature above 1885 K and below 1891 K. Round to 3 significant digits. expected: 36.1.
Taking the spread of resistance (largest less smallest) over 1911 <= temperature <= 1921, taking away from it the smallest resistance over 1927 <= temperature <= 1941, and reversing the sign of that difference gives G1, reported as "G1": 5.8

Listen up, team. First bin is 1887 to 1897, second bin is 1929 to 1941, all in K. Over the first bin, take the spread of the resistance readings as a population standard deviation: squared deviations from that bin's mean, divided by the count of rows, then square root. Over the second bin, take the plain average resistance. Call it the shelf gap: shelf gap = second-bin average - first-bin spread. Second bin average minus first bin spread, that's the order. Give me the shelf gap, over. 19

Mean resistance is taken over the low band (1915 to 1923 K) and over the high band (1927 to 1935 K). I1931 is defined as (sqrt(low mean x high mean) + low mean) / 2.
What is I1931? 23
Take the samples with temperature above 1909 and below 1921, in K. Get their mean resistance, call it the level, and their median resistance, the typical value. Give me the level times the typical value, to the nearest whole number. 914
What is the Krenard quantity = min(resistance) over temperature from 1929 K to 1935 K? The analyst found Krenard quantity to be 16.42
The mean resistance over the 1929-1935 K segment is 17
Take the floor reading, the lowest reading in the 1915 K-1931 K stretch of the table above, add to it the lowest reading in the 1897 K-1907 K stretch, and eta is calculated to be 52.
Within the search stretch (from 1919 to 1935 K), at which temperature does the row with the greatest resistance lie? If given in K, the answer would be 1920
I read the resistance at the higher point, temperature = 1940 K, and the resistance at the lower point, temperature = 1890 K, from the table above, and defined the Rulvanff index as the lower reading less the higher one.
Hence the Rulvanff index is 11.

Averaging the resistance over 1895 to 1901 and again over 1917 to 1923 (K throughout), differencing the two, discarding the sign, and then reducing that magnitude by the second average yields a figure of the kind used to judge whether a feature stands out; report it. -11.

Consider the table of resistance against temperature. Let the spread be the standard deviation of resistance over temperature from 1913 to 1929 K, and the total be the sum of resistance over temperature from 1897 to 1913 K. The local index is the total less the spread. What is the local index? 283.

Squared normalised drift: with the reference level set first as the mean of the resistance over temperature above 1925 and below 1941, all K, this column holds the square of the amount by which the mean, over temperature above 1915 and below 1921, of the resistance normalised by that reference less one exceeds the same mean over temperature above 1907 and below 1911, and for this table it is 0.15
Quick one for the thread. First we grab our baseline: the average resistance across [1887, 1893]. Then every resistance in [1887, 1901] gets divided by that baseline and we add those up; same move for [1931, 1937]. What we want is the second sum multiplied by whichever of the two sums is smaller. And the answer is 2.3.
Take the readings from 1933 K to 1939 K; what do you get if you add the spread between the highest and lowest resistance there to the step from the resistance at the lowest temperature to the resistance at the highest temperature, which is 11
